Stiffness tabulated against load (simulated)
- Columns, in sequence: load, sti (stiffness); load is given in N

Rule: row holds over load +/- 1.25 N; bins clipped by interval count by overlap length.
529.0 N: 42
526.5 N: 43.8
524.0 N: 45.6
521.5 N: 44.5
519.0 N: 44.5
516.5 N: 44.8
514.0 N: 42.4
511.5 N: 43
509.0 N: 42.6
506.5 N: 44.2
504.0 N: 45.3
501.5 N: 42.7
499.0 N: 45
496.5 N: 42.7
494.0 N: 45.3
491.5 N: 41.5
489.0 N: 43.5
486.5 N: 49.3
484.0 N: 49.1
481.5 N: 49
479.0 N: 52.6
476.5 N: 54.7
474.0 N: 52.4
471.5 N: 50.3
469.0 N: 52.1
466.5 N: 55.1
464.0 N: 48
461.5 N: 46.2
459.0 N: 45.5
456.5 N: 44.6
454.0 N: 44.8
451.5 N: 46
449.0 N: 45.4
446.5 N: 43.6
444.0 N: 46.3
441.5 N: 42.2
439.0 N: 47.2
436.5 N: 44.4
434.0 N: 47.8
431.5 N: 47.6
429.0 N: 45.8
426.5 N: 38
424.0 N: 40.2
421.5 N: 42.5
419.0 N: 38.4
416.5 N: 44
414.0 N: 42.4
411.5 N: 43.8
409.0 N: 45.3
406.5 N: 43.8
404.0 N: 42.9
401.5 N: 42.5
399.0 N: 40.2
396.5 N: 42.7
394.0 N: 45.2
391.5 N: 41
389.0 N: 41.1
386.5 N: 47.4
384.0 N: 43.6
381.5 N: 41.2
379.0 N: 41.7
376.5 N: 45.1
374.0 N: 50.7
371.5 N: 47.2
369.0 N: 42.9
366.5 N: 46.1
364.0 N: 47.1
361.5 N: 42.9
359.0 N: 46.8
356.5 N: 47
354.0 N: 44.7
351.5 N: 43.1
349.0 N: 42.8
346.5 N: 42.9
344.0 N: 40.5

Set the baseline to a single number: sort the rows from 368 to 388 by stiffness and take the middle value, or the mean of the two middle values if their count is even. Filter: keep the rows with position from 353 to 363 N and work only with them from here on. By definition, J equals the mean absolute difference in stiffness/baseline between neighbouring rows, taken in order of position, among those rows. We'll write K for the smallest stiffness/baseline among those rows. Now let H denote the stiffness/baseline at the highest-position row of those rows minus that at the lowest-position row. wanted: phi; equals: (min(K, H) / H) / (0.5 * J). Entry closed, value 42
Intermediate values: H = -0.041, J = 0.048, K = 0.97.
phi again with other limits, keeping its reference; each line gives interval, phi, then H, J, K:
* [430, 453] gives 34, -0.036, 0.058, 0.95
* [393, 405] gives 46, -0.052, 0.043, 0.91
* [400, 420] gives 48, -0.092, 0.042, 0.87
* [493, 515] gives 53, -0.065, 0.038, 0.96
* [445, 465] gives 86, 0.099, 0.023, 0.98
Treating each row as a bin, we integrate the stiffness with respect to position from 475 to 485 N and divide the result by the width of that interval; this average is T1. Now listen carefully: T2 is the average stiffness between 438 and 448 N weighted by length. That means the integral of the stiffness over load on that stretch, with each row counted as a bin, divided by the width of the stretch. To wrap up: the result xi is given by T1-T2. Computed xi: 7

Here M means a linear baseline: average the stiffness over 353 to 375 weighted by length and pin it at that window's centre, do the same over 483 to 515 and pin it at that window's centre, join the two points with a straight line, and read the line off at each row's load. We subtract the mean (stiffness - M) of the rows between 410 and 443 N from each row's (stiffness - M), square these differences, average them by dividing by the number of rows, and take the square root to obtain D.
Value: 3.2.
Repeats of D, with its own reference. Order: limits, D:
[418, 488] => 4.5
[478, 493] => 3.7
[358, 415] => 2.5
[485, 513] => 2.0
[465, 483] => 2.0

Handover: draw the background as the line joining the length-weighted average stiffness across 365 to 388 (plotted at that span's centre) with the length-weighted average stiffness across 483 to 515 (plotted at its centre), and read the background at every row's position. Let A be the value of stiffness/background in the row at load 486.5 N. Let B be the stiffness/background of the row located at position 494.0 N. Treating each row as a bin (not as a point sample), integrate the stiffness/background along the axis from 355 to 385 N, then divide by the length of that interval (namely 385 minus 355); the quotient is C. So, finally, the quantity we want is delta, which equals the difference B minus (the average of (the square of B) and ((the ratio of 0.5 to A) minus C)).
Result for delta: 0.775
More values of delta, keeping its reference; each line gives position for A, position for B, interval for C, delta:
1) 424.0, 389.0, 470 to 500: 0.758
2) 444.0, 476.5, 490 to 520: 0.725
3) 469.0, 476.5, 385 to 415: 0.741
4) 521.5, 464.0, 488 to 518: 0.741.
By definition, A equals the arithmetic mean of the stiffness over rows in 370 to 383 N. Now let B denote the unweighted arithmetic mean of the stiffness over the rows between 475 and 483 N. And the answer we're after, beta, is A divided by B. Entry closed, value 0.87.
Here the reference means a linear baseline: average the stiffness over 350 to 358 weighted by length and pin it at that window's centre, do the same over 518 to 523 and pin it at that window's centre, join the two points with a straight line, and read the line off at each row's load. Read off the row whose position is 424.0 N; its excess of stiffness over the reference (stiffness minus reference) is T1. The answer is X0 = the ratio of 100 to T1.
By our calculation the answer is -22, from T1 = -4.6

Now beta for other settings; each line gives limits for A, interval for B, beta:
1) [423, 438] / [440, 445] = 0.99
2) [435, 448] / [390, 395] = 1.04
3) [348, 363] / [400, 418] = 1.02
